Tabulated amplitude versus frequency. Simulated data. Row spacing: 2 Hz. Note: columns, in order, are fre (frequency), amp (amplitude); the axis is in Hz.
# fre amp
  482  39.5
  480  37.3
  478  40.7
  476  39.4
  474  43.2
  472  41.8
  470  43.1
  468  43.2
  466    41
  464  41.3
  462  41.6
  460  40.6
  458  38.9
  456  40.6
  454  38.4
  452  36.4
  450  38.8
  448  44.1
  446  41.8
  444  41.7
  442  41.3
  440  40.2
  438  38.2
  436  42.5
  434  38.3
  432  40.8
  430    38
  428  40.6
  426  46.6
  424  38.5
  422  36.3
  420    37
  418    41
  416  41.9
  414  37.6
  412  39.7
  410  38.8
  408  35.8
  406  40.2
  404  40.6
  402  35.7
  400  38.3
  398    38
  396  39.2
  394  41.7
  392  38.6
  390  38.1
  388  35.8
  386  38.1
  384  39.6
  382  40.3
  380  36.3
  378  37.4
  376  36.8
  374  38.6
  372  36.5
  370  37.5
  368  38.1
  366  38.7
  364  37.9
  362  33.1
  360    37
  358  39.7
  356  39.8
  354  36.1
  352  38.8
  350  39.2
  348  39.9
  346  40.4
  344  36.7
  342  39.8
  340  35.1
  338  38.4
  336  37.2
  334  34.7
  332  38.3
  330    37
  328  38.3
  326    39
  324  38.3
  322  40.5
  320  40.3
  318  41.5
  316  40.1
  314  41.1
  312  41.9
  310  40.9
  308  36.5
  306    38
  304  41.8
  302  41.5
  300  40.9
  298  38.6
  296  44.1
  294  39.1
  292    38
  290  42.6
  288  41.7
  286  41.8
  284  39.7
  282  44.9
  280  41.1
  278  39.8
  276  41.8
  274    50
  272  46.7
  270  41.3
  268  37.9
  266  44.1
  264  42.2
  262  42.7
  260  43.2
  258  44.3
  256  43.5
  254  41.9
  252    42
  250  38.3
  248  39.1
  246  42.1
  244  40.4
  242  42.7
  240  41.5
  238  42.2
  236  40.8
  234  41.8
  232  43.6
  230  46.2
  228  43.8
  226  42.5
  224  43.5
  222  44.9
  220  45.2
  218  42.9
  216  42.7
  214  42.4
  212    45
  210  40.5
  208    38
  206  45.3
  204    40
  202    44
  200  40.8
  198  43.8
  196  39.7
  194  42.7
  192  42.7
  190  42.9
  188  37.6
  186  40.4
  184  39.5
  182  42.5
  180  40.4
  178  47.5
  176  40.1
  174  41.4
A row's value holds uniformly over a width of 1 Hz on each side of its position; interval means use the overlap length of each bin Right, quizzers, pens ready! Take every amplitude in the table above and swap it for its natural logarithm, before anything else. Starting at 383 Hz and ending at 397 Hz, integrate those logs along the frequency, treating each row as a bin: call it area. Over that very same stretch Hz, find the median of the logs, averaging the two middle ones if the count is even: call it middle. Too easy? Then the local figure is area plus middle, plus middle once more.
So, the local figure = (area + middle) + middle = 58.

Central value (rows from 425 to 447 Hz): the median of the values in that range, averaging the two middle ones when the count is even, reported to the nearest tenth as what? 40.8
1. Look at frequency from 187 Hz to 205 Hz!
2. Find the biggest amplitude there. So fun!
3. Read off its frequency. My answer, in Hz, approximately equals 202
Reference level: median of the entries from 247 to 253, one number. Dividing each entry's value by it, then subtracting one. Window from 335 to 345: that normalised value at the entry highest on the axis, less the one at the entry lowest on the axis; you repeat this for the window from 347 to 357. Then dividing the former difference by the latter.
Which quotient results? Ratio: 5.0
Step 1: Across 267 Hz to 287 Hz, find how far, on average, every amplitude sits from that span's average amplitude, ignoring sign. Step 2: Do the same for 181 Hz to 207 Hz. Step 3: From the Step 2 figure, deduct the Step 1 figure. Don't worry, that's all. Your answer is -1.0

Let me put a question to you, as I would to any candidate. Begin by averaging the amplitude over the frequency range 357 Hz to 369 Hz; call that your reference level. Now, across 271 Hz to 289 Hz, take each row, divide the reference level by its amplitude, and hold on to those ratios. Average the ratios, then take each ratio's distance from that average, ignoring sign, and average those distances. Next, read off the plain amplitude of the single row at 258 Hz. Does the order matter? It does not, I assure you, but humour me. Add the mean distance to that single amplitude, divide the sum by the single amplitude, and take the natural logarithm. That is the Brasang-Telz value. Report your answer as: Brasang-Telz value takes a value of 0.0012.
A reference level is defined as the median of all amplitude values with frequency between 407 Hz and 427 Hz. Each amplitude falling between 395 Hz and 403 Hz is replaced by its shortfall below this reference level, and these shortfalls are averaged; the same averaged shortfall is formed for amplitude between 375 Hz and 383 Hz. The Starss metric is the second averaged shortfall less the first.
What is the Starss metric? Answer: 0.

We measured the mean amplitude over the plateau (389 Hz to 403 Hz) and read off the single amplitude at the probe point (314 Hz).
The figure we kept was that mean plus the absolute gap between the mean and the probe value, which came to 41.1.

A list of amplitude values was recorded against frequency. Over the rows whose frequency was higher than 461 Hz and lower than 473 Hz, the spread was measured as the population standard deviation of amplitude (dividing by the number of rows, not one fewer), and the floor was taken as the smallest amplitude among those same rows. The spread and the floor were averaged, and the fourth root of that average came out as 2.14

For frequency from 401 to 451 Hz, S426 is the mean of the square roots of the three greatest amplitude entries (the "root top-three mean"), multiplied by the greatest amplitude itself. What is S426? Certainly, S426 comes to 310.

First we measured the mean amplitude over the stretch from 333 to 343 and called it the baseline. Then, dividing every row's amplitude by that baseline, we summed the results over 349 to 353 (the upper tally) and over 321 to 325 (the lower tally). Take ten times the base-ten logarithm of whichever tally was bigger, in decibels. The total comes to 3.3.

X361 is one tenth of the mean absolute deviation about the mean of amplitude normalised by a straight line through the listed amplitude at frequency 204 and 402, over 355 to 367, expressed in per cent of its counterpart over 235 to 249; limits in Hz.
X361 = 19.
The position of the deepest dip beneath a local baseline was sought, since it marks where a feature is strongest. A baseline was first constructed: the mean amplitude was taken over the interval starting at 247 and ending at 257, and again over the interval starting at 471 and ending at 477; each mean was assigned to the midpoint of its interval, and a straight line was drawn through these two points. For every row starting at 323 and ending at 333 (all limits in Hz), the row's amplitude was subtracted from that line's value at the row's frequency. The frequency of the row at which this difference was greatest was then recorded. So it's 330 Hz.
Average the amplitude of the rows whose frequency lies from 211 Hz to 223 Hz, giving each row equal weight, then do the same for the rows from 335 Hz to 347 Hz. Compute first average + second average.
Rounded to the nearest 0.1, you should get 81.8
